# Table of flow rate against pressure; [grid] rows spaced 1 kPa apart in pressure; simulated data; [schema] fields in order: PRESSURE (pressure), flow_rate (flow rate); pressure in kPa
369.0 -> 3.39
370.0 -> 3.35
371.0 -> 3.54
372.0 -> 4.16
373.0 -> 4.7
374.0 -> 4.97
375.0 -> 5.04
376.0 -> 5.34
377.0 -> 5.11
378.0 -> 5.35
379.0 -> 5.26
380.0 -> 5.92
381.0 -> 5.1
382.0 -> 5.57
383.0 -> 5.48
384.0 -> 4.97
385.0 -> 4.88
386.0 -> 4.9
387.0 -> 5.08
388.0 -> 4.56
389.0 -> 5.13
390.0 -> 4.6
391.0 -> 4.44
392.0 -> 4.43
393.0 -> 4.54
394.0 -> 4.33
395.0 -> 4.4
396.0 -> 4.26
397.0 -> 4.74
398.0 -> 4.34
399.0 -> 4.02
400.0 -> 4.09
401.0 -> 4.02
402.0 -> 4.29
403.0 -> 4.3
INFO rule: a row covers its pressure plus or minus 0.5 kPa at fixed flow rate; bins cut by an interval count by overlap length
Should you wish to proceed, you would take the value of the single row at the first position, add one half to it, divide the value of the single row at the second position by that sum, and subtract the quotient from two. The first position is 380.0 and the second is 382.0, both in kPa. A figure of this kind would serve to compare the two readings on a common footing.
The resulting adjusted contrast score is 1.13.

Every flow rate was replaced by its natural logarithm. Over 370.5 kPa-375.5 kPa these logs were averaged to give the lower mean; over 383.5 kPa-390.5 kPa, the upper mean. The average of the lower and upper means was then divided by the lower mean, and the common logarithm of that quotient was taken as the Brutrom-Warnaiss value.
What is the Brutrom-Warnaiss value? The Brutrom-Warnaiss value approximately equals 0.013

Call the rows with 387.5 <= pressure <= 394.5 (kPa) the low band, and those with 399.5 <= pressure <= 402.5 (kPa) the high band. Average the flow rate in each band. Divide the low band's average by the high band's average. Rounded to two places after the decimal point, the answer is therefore 1.11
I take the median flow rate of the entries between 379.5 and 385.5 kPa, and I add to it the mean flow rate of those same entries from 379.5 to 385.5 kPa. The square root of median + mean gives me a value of 3.26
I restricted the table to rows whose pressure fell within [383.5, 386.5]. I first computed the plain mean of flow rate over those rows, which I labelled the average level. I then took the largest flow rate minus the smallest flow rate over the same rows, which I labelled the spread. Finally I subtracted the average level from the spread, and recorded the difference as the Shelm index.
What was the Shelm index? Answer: -4.83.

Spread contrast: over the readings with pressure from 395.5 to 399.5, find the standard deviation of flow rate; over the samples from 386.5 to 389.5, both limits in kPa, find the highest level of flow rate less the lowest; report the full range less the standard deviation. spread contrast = 0.3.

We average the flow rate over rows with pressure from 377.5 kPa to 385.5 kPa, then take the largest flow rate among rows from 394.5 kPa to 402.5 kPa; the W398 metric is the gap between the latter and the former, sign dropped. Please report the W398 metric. 0.58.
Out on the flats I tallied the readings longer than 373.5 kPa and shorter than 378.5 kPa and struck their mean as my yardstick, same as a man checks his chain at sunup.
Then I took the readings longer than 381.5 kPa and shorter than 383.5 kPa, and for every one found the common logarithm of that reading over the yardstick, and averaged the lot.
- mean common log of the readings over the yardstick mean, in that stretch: 0.03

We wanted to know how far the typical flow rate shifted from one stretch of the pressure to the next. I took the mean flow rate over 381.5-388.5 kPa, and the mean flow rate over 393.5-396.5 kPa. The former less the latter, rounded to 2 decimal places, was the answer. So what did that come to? 0.73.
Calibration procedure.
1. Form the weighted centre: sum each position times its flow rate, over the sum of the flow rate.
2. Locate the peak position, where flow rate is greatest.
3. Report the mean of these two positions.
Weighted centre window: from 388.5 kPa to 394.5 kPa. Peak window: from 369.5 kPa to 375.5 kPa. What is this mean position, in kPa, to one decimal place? 383.2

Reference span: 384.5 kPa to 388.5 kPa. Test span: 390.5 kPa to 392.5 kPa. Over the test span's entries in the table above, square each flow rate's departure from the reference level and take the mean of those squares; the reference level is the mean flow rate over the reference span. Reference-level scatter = 0.2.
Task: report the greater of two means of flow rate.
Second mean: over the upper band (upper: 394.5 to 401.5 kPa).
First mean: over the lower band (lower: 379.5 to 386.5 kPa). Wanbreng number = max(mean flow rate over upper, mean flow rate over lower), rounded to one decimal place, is 5.3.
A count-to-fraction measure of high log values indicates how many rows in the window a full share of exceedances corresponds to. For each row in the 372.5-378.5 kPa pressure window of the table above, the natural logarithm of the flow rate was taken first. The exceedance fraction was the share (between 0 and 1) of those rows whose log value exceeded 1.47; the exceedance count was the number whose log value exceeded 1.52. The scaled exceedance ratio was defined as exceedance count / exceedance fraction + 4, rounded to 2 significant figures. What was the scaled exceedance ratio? 10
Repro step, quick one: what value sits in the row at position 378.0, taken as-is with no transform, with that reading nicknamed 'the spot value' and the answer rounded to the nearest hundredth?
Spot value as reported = 5.35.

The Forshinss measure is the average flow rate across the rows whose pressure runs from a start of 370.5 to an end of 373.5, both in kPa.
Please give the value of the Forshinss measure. 4.13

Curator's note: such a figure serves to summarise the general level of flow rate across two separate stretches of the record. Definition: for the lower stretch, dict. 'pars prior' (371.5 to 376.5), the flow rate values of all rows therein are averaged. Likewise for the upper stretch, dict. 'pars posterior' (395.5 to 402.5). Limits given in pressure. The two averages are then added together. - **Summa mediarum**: 9.1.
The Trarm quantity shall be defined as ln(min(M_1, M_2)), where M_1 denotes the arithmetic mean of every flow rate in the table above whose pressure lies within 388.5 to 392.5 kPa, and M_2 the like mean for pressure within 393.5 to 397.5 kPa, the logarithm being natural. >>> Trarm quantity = 1.49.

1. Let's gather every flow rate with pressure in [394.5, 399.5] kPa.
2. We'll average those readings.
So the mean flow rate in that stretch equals 4.35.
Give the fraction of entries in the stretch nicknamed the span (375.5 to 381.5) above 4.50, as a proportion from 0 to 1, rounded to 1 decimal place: 1.0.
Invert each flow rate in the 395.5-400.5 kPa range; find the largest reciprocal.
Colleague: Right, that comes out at 0.249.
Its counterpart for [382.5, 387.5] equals 0.205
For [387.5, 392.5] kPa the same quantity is 0.226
